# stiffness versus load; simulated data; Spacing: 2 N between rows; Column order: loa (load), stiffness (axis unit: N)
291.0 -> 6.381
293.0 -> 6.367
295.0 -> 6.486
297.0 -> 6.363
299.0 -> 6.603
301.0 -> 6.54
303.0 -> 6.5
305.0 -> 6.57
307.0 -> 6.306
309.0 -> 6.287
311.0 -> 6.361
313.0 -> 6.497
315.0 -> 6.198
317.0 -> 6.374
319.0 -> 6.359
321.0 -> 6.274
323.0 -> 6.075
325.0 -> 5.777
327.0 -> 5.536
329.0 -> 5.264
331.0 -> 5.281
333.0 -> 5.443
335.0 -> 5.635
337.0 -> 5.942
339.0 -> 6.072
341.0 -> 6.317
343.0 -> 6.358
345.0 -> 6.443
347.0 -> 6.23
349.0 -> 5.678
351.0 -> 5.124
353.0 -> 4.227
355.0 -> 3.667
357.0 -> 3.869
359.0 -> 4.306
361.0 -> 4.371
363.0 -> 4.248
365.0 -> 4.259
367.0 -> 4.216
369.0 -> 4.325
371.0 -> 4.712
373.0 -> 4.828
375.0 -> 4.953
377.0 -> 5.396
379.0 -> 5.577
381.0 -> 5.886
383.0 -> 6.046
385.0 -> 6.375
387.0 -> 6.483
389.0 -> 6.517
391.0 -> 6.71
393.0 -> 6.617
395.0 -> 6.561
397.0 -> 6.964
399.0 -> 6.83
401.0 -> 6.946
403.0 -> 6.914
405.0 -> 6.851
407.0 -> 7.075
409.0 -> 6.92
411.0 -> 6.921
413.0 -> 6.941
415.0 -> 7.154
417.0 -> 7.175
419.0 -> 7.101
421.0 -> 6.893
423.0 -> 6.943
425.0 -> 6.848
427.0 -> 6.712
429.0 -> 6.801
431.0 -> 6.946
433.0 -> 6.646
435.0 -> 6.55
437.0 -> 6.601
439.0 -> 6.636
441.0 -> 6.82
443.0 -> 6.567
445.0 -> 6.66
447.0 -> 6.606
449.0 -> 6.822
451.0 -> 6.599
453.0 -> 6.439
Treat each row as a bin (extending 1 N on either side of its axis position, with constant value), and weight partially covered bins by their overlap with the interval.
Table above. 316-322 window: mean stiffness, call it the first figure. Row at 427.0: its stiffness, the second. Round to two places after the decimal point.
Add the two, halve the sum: 6.52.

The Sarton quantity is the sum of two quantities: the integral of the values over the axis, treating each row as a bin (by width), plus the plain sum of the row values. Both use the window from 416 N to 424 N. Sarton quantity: 84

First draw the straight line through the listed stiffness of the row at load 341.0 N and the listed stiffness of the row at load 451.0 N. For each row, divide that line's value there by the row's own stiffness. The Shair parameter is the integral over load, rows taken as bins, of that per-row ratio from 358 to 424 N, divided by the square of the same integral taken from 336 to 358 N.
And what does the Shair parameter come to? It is 0.102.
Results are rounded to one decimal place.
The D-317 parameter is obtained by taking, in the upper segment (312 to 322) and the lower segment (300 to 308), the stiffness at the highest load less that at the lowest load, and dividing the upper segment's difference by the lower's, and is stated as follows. 1.0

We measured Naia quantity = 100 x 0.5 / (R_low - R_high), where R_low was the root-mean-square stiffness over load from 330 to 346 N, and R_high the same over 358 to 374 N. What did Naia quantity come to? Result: 33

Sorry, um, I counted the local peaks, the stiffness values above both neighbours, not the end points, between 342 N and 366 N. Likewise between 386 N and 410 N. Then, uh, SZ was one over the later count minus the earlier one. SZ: 0.5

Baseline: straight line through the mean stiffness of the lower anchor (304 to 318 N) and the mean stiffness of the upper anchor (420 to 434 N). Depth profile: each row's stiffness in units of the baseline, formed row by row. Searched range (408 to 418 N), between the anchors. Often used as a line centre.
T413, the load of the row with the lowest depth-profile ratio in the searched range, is 411.0 N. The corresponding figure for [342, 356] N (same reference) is 355.0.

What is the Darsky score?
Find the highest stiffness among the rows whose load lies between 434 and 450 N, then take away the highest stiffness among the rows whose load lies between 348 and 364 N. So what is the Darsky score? 1.1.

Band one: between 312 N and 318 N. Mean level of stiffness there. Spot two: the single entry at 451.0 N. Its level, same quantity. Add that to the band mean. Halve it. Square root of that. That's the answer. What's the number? 2.55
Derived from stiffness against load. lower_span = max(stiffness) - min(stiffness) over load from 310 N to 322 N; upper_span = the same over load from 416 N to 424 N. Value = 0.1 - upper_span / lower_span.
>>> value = -0.84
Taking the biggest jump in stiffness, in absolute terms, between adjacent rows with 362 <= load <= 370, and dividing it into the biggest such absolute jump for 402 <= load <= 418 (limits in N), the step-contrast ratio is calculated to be 2.1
